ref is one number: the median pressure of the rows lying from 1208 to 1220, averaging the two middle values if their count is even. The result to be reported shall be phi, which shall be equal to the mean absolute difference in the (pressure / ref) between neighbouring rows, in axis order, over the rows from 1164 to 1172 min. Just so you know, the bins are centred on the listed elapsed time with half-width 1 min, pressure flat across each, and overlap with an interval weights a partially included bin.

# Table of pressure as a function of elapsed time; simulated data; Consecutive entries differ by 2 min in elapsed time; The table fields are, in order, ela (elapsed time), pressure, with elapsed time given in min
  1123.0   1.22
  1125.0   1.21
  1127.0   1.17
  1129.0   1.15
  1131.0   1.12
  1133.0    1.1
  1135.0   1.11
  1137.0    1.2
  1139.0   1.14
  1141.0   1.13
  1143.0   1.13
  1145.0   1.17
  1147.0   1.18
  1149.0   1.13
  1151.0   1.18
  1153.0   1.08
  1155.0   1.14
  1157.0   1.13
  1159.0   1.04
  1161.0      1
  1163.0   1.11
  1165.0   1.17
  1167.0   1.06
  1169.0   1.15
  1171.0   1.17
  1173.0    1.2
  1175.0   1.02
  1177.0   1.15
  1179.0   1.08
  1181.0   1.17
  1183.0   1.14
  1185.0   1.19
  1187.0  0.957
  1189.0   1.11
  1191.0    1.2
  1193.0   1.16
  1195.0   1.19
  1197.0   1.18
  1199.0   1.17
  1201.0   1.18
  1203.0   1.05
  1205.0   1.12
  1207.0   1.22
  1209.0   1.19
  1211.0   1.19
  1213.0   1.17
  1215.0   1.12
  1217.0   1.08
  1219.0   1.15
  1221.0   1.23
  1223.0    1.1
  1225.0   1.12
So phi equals 0.06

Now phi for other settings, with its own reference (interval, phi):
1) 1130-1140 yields 0.04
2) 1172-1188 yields 0.10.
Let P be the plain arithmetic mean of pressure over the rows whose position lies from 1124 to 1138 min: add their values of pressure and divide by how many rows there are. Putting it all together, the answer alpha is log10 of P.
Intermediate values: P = 1.151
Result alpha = 0.061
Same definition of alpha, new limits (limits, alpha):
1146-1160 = 0.051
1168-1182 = 0.055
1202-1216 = 0.061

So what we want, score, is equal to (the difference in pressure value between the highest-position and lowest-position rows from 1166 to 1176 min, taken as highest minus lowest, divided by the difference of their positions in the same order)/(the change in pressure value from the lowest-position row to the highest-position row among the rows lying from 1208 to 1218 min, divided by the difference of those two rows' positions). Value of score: 0.4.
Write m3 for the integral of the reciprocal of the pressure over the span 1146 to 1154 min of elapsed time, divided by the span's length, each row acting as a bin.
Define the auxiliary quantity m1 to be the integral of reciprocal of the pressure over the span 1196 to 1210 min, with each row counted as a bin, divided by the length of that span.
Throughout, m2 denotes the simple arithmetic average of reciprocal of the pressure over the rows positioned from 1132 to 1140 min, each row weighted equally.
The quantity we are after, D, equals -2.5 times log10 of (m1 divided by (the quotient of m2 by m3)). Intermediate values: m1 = 0.865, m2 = 0.880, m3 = 0.876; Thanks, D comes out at 0.162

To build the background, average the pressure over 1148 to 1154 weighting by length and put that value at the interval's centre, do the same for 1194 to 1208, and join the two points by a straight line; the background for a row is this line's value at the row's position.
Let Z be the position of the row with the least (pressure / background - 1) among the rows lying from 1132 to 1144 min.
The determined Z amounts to 1133.0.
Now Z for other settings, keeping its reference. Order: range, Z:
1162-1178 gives 1175.0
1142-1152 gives 1149.0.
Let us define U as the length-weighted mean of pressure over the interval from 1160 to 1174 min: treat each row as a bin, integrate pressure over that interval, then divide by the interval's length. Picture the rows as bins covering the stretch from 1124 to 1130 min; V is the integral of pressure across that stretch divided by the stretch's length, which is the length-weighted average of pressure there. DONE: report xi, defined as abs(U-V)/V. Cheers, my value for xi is 0.0457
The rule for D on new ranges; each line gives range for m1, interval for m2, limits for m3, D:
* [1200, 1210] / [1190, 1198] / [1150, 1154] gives 0.099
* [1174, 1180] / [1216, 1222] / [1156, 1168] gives 0.018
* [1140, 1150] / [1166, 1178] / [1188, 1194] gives 0.182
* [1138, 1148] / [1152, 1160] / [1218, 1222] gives 0.239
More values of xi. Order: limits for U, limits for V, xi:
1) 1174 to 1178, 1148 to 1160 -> 0.0284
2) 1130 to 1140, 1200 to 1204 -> 0.0170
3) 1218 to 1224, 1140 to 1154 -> 0.0150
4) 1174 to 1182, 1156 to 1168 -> 0.0184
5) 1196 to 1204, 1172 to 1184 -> 0.0163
